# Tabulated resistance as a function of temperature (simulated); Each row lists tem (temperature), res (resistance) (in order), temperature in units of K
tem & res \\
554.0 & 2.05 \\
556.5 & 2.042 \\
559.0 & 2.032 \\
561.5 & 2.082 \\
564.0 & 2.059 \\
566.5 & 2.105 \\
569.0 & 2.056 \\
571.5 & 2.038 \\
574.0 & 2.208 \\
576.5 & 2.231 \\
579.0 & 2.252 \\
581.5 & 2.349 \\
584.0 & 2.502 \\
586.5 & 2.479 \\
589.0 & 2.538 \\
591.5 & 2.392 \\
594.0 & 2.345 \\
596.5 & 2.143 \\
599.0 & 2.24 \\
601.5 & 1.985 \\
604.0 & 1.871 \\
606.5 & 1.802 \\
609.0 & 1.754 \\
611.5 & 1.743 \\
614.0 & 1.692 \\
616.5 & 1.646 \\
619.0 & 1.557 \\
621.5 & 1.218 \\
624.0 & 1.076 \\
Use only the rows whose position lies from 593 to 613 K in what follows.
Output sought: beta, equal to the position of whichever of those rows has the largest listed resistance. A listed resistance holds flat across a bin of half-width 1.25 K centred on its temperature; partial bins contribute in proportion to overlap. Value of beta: 594.0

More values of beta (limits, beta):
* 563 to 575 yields 574.0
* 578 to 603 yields 589.0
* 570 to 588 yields 584.0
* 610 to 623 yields 611.5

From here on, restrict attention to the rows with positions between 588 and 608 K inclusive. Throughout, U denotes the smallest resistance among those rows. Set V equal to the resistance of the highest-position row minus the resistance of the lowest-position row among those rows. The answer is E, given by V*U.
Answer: -1.3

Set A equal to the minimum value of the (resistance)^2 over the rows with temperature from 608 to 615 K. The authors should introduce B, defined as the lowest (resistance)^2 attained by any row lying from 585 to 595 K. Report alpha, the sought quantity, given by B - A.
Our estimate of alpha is 2.64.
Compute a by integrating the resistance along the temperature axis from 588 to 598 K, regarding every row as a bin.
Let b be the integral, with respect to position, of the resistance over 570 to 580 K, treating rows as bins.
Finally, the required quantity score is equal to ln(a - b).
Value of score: 0.5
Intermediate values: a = 23.5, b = 21.8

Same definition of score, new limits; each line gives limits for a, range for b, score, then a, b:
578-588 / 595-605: 1.2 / 24.0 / 20.7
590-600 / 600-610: 1.4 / 22.9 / 18.7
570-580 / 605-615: 1.4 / 21.8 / 17.5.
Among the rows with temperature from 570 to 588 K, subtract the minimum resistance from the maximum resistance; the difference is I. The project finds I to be 0.46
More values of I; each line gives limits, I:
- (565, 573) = 0.07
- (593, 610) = 0.59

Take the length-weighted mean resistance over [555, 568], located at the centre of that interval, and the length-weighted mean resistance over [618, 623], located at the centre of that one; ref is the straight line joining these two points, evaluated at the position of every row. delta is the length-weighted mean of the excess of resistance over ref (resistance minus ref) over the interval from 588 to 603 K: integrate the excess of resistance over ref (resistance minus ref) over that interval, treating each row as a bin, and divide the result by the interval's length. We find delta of 0.60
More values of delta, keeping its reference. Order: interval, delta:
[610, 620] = 0.24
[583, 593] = 0.72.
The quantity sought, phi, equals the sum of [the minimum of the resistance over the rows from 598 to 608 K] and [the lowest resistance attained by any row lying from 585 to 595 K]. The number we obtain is 4.15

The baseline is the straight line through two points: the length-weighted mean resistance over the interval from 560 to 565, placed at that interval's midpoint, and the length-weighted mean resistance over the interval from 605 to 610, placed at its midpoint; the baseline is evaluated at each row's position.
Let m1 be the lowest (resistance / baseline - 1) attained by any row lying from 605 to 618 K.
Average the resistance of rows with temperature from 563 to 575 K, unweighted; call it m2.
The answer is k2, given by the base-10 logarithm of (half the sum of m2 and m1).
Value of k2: 0.010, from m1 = -0.05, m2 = 2.09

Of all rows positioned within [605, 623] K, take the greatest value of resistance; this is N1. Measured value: 1.802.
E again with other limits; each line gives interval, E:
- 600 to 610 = -0.4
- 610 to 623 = -0.6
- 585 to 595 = -0.3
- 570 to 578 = 0.4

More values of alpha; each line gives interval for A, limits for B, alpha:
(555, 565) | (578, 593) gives 0.94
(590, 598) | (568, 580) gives -0.44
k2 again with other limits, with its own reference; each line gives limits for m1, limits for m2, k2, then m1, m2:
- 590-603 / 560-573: 0.033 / 0.09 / 2.07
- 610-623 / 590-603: -0.013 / -0.28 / 2.22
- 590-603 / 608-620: -0.054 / 0.09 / 1.68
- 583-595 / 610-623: -0.040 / 0.25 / 1.57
